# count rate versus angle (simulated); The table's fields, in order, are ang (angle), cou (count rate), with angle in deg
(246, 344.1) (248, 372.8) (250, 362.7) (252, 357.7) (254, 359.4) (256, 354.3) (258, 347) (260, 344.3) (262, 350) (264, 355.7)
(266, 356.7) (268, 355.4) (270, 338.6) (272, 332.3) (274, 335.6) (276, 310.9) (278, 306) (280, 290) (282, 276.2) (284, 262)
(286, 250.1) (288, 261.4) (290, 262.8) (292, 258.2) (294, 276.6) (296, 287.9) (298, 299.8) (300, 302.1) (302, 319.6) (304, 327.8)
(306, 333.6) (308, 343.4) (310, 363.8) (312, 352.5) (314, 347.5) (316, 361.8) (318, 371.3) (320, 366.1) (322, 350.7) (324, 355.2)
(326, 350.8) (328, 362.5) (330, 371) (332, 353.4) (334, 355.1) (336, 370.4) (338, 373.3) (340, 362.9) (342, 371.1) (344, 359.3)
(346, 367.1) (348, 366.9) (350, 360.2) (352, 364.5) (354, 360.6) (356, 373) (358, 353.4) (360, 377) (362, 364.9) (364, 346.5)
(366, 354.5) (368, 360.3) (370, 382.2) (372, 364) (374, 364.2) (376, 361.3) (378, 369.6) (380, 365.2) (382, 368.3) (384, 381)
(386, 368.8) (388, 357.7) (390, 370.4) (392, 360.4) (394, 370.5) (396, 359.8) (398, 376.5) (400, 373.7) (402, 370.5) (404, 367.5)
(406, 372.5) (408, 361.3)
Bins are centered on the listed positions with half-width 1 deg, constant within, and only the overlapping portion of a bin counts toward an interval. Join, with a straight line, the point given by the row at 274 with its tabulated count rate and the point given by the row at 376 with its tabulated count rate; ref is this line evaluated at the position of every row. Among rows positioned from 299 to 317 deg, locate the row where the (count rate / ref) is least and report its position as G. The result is 300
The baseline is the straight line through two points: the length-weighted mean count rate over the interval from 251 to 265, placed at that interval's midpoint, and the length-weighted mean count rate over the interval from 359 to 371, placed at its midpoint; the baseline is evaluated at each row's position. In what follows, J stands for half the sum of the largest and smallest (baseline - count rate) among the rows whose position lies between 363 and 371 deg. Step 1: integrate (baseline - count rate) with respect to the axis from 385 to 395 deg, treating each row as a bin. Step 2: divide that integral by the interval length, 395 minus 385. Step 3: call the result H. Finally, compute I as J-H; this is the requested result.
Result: -1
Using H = 1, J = 0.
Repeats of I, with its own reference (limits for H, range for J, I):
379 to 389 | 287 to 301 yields 79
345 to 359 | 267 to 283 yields 40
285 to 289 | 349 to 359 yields -100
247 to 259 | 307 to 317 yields 11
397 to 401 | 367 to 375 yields 1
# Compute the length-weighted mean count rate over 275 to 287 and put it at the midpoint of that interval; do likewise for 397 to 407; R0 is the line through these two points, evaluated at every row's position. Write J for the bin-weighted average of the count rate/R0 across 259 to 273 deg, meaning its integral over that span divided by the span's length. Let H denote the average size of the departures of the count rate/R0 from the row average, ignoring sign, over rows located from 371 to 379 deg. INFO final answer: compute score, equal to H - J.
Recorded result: -1.27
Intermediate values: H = 0.006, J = 1.28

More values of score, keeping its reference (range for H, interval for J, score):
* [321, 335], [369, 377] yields -1.03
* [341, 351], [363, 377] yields -1.02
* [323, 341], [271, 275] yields -1.19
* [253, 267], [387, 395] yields -0.98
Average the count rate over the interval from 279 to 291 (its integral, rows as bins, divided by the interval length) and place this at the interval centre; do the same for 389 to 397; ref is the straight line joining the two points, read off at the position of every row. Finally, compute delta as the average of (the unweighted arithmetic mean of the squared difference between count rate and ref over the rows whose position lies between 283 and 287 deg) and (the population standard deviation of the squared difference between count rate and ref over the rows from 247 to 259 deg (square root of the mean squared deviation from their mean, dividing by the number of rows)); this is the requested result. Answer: 1411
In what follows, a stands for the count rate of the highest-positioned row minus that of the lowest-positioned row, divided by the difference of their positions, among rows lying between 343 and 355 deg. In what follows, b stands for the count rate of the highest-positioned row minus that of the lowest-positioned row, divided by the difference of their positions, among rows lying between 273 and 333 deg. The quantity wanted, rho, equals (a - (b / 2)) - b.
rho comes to 0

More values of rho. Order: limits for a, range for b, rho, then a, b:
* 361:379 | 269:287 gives 9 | 0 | -5.5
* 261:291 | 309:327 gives -2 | -3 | -0.8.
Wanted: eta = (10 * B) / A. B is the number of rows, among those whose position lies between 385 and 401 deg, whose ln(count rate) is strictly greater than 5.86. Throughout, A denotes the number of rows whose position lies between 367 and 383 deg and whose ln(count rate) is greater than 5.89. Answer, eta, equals 13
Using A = 6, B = 8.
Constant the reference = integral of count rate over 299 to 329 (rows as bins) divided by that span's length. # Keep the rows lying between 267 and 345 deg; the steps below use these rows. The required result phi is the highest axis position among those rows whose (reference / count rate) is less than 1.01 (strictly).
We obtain 344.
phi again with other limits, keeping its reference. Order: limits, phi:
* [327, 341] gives 340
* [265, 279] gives 268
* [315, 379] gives 378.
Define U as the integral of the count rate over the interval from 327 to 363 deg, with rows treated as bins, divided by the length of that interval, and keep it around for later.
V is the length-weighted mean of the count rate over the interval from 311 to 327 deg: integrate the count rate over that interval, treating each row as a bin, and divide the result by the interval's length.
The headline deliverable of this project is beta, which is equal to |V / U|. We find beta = 0.98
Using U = 365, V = 357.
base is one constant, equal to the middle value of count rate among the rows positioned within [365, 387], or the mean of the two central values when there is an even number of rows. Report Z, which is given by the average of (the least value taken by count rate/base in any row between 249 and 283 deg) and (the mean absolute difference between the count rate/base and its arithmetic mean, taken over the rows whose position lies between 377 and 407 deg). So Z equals 0.38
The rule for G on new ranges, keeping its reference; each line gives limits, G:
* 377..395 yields 388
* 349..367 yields 364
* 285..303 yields 286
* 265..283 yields 282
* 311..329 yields 314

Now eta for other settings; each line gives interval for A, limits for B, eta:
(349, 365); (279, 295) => 0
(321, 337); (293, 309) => 0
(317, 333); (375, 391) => 20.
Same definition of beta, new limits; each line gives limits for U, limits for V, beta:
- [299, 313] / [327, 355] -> 1.09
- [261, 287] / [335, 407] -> 1.16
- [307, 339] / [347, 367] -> 1.01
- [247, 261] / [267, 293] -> 0.83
